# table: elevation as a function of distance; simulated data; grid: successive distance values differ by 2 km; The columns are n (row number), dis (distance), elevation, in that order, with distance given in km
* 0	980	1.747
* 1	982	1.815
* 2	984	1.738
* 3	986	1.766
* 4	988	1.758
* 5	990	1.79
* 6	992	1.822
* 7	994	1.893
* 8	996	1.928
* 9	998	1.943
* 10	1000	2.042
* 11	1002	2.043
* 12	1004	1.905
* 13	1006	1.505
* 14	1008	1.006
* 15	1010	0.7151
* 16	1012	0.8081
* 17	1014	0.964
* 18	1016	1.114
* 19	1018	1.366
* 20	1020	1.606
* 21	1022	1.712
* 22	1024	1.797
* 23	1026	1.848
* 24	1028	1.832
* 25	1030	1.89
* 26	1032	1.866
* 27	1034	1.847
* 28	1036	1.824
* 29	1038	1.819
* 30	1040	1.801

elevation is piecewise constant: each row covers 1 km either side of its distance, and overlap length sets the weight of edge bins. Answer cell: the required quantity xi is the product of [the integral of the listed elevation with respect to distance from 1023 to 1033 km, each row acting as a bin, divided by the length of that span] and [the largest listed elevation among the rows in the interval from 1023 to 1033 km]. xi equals 3.5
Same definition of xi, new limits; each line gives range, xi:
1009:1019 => 1.4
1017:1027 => 3.1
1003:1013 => 2.3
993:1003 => 4.0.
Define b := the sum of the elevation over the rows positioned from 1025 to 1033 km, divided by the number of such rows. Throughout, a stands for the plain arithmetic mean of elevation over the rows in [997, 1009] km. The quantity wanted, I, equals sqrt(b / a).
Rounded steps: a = 1.74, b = 1.86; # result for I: 1.03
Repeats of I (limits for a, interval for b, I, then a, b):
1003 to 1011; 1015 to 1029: 1.12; 1.28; 1.61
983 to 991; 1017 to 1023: 0.94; 1.76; 1.56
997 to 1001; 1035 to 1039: 0.96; 1.99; 1.82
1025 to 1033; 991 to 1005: 1.02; 1.86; 1.94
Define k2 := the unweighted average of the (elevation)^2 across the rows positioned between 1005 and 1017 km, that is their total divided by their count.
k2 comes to 1.10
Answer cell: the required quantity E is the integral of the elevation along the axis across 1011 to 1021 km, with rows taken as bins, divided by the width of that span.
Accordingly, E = 1.17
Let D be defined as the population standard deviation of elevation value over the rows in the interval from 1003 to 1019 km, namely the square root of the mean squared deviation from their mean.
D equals 0.37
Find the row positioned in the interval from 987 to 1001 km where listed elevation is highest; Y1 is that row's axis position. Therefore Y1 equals 1000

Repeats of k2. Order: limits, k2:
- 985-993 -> 3.18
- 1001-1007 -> 3.36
